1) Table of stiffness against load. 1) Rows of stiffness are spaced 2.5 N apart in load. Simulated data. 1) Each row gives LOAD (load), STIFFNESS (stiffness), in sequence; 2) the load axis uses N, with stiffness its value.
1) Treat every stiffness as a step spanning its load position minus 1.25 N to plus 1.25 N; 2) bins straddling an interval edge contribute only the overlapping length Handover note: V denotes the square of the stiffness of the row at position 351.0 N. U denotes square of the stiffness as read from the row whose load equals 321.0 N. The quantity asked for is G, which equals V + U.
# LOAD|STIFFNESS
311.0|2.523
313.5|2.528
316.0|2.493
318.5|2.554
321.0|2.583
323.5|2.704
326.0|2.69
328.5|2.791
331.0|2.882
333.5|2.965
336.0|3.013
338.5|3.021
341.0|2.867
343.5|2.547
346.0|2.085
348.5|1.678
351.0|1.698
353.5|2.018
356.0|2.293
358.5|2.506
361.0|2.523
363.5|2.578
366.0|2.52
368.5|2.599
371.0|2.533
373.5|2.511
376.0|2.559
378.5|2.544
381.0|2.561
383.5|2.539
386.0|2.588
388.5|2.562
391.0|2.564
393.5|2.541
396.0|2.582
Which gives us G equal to 9.6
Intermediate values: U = 6.67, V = 3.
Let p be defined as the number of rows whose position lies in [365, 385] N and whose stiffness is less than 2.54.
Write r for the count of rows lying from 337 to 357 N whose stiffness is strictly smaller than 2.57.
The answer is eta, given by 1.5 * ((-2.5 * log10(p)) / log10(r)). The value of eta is -3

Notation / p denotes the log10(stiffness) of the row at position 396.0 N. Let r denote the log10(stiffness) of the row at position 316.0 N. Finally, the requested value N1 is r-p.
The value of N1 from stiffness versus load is -0.015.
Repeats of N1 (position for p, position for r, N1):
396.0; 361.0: -0.010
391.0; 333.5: 0.063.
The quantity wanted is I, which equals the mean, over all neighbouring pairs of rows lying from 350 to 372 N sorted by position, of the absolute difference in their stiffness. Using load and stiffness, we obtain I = 0.14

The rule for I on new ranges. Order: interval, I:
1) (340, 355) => 0.31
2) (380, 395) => 0.02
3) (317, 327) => 0.05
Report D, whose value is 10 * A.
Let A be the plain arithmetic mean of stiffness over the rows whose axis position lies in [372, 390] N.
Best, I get 25.5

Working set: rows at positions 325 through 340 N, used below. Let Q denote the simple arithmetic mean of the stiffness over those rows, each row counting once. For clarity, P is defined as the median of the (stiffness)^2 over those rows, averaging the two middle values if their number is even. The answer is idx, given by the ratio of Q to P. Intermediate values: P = 8.55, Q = 2.89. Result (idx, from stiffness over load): 0.338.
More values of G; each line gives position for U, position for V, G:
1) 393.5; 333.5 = 15.2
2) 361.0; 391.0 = 12.9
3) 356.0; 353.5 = 9.3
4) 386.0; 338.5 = 15.8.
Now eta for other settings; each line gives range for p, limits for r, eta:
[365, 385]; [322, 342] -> 0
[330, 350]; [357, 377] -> -1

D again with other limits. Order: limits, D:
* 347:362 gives 21.2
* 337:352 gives 23.2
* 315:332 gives 26.7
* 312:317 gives 25.1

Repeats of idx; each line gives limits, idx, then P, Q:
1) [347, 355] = 0.624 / 2.88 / 1.80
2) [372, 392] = 0.390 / 6.55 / 2.55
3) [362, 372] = 0.392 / 6.53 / 2.56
